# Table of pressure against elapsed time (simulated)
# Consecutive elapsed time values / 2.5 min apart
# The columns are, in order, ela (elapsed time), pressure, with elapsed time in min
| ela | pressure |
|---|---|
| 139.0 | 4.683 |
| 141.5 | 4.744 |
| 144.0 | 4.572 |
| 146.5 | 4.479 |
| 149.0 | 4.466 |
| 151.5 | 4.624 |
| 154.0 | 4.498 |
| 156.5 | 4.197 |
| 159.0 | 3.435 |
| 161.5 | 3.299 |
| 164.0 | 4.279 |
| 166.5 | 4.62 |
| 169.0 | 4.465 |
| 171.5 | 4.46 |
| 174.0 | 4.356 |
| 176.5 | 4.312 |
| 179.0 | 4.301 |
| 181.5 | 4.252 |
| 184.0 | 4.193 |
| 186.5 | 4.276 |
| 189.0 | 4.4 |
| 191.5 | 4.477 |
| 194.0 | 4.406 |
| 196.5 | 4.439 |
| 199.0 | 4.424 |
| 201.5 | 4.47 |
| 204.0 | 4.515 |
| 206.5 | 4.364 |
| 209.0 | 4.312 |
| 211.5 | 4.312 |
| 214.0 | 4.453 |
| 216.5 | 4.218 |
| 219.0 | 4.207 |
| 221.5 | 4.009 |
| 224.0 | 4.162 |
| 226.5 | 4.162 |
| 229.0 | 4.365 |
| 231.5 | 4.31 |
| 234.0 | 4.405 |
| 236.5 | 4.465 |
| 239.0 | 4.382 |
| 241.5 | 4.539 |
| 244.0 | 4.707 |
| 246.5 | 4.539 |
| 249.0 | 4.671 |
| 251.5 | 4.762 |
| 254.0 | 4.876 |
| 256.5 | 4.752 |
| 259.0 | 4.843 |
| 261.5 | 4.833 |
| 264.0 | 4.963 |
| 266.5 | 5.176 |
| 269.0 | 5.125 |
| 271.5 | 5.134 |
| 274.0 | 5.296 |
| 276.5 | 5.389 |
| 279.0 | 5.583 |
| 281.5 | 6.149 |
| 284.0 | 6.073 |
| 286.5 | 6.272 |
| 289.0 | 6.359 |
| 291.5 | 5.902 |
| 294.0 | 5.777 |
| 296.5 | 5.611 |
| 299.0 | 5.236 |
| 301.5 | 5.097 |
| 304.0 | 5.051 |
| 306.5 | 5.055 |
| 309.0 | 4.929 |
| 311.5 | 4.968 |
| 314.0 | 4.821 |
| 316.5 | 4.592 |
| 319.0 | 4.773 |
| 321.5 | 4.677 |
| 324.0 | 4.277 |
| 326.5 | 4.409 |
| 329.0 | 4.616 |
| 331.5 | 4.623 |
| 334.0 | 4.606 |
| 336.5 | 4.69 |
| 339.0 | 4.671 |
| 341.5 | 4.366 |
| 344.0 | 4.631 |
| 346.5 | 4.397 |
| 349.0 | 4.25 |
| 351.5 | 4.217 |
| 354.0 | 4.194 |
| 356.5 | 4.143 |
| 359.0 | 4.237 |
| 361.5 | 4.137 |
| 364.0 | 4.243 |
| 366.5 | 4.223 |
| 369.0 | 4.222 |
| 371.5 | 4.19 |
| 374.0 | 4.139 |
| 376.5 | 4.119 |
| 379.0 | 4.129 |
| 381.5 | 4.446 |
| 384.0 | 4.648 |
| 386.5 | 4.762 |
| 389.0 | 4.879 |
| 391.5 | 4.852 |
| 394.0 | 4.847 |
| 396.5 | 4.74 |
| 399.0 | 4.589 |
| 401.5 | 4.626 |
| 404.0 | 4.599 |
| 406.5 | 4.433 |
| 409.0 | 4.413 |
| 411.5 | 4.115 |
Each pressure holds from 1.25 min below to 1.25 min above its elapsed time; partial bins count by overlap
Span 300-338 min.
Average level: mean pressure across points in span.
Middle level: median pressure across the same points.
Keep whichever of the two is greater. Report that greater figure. 4.7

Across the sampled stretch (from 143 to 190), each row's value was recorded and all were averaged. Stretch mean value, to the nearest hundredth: 4.29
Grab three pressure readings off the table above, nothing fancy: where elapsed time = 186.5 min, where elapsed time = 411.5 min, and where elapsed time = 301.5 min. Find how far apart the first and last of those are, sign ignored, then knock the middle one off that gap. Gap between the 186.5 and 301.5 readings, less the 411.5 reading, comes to -3.29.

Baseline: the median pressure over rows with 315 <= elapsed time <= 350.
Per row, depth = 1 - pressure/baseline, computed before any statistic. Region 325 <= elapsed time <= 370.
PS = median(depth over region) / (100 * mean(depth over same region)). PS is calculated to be 0.0132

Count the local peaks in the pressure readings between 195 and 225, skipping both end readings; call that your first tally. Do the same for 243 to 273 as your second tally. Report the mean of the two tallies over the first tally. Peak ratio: 1.25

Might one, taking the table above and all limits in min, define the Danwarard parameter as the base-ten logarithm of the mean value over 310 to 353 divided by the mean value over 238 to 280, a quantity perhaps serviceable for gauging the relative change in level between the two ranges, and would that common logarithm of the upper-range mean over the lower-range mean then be -0.032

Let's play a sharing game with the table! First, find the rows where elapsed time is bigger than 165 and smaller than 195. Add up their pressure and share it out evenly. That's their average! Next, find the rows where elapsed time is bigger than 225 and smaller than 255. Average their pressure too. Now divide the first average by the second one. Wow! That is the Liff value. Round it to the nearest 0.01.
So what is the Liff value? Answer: 0.97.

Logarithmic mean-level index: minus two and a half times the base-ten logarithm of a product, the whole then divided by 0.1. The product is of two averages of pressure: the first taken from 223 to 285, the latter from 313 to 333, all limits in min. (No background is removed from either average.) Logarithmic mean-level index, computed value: -33.7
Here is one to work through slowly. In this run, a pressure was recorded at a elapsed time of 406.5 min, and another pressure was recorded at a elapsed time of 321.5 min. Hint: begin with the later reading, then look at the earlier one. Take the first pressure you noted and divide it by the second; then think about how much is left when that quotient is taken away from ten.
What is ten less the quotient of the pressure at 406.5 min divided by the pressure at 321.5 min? 9.05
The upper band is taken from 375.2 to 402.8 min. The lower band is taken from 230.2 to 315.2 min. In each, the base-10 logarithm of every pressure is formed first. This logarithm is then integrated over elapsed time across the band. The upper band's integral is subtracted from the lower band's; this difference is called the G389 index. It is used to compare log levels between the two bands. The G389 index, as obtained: 42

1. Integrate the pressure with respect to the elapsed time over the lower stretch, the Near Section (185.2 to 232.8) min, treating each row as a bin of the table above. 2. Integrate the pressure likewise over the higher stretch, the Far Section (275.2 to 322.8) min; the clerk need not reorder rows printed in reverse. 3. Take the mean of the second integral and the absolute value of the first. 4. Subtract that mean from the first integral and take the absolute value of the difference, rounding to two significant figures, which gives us 25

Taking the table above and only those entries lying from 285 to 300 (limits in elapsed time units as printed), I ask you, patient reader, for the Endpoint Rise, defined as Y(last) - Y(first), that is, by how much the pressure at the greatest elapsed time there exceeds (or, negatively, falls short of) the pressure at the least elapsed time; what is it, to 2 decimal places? -1.04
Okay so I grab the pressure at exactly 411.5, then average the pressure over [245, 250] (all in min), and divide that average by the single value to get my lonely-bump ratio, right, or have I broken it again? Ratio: 1.12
